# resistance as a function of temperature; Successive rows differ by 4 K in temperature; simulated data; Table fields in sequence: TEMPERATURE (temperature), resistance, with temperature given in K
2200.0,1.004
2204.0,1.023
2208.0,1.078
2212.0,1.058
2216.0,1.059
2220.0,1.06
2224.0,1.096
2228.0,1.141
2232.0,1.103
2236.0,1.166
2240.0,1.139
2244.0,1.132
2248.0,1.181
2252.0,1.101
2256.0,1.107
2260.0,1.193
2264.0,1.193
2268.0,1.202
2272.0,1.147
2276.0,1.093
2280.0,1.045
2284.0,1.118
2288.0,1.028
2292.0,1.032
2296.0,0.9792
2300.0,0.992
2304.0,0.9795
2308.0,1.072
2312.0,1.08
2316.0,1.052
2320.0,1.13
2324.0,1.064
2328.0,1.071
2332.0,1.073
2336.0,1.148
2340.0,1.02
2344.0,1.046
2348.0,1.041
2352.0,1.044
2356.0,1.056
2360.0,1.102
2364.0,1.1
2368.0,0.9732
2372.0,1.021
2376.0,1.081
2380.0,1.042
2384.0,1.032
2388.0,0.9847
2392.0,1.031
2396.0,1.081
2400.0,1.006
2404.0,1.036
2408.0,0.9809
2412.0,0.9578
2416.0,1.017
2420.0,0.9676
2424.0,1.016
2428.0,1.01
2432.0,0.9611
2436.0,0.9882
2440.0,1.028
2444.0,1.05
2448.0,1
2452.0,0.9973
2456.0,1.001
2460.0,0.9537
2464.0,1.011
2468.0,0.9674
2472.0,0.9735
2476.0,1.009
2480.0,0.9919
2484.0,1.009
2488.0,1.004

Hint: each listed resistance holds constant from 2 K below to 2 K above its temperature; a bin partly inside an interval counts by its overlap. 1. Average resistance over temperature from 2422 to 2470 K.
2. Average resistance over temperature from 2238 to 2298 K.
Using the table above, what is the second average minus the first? 0.114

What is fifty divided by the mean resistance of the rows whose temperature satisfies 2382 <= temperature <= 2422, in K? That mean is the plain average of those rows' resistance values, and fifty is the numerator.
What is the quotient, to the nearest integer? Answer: 50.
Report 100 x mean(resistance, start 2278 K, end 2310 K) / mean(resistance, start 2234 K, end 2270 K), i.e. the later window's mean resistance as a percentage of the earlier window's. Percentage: 89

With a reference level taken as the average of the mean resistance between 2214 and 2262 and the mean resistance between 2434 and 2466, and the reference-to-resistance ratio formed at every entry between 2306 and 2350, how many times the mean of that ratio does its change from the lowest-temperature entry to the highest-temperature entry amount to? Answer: 0.03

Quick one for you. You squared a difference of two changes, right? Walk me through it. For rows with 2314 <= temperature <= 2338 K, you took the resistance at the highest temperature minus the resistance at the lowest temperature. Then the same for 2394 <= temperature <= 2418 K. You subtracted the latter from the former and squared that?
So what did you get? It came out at 0.026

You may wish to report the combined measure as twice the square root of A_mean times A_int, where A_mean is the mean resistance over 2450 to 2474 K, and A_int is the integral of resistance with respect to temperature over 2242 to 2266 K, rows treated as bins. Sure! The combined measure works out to 10.4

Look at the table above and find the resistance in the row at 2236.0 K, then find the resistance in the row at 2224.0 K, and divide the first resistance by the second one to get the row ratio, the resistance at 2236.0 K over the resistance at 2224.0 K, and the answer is 1.06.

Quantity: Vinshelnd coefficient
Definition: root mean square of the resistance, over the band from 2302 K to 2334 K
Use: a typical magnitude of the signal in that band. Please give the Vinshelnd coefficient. 1.07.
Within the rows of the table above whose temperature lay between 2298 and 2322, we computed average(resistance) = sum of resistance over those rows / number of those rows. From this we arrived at 1.05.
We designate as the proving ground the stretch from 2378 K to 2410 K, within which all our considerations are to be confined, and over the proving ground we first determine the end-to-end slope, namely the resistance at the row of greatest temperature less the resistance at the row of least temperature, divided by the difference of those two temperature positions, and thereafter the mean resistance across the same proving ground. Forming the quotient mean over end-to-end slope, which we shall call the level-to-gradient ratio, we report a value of -469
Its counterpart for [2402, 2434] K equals -371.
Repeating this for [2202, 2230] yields 218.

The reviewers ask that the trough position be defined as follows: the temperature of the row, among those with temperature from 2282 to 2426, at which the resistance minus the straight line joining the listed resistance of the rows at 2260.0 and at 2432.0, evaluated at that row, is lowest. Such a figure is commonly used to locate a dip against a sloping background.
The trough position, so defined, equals 2296.0 K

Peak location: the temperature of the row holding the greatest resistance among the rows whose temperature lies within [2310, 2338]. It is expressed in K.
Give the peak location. 2336.0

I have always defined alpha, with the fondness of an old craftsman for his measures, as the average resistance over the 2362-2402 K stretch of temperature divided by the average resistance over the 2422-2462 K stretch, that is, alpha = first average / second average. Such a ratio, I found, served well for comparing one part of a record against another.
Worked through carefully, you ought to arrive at 1.03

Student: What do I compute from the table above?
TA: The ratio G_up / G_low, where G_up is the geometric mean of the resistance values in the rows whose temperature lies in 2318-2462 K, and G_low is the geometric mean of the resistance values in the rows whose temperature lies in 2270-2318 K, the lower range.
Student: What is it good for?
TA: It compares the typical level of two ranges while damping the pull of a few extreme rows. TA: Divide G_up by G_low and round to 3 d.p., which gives 0.981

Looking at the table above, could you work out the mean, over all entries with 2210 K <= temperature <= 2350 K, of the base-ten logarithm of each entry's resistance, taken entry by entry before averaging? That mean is 0.037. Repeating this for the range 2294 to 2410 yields 0.019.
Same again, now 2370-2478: 0.003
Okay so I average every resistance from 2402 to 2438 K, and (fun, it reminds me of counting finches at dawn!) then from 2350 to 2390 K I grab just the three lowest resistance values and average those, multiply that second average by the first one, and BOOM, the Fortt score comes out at 0.986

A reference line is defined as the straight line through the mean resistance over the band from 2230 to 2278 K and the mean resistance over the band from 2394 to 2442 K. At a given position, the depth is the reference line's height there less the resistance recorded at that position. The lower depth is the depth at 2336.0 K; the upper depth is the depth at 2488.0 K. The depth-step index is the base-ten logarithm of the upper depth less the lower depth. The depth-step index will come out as -1.9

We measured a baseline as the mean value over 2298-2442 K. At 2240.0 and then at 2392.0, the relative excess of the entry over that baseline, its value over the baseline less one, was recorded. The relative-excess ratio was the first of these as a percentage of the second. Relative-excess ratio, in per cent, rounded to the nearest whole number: -2201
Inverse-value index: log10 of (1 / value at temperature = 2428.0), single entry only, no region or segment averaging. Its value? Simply -0.0043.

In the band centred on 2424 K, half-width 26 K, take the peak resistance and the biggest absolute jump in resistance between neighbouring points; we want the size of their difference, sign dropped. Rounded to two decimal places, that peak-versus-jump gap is 0.99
